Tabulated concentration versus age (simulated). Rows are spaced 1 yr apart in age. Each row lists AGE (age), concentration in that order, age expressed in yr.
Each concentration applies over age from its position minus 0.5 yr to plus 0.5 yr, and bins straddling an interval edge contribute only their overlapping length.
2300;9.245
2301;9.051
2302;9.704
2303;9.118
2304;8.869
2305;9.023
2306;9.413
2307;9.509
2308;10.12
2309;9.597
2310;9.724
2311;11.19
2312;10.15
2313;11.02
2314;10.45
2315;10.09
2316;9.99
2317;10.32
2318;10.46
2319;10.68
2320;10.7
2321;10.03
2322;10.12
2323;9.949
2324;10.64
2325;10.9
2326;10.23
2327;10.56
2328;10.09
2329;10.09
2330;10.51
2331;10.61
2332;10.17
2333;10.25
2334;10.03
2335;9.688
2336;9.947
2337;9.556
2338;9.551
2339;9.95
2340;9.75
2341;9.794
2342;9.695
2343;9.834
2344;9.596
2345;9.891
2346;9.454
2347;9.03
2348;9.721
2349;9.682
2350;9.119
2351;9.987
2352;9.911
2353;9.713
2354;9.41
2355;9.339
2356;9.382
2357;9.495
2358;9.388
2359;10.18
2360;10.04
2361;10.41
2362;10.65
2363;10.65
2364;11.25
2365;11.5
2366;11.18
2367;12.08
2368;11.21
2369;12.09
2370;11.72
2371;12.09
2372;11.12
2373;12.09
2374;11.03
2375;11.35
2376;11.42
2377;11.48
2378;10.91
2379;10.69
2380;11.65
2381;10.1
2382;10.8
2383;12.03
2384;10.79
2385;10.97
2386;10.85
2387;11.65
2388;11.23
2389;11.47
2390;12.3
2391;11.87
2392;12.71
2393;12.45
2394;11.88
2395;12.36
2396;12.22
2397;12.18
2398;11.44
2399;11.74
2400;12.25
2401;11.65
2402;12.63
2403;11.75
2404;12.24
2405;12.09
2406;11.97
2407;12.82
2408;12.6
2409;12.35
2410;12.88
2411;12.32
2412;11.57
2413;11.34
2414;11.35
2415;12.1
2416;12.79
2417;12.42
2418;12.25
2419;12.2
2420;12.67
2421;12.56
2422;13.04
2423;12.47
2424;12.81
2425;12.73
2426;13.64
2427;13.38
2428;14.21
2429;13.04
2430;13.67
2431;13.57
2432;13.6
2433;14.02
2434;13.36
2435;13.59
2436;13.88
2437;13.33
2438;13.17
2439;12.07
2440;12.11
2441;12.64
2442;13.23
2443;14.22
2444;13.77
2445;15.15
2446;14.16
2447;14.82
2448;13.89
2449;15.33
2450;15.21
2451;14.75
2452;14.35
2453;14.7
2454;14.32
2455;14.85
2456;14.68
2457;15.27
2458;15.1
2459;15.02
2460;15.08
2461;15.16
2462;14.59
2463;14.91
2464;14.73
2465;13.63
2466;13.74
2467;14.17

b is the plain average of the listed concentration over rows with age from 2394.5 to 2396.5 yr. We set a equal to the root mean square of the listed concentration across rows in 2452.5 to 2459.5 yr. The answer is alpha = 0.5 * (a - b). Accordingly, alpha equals 1.3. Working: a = 14.9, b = 12.3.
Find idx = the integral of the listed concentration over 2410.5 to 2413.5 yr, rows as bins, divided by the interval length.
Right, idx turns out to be 11.7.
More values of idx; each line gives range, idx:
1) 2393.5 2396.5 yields 12.2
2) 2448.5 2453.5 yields 14.9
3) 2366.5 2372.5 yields 11.7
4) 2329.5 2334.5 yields 10.3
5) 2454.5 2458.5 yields 15.0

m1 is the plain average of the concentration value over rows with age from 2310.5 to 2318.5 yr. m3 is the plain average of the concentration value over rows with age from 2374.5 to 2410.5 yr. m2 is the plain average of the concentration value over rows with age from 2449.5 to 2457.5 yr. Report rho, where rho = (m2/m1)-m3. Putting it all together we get -10.4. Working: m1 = 10.5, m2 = 15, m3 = 11.8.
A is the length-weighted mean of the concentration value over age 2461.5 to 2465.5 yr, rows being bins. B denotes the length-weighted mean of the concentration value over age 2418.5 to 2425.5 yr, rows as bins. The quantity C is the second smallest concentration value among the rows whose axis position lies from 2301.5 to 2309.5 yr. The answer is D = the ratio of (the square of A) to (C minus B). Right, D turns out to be -58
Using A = 14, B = 12.6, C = 9.023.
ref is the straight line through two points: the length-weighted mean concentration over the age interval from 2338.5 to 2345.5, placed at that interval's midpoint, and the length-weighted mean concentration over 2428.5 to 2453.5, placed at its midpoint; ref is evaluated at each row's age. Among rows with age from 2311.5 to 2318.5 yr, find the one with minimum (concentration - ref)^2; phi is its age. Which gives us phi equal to 2316 yr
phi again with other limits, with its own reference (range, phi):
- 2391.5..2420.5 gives 2416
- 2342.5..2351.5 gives 2343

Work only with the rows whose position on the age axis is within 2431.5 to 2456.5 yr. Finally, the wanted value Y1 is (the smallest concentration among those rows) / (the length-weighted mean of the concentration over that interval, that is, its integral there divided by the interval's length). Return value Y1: 0.864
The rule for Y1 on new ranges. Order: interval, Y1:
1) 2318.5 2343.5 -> 0.943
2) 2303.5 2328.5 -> 0.874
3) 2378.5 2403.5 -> 0.866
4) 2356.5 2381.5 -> 0.851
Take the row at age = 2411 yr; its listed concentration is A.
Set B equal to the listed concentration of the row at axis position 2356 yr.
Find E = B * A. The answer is 116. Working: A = 12.32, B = 9.382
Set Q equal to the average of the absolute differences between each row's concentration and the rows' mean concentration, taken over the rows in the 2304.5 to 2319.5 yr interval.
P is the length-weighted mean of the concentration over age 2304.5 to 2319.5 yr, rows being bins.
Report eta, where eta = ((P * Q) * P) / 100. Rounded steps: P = 10.1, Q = 0.46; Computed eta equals 0.47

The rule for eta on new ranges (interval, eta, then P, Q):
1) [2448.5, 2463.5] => 0.58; 14.9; 0.26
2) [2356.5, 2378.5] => 0.76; 11.1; 0.62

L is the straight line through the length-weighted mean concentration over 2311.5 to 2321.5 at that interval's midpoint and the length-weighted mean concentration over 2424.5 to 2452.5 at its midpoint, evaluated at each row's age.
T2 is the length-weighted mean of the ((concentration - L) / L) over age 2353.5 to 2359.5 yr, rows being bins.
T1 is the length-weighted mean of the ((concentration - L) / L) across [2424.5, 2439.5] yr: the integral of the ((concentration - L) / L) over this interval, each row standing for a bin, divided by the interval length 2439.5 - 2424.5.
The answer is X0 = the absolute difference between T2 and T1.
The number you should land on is 0.16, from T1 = -0.011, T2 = -0.17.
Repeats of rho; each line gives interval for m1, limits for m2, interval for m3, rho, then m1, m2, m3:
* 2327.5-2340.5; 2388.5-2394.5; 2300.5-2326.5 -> -8.8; 10.0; 12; 10.0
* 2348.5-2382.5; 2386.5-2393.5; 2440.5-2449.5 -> -13.0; 10.7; 12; 14.1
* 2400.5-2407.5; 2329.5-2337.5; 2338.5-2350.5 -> -8.8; 12.2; 10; 9.6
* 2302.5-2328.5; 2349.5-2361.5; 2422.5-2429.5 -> -12.2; 10.1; 10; 13.2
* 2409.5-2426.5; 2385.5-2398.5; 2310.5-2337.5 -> -9.4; 12.4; 12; 10.3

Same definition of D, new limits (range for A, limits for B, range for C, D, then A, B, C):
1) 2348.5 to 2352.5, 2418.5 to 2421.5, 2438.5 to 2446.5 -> -255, 10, 12.5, 12.11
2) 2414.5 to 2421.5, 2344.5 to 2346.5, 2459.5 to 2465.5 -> 31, 12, 9.7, 14.59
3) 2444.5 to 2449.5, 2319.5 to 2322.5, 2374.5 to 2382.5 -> 529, 15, 10.3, 10.69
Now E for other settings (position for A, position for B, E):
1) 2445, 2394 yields 180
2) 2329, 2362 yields 107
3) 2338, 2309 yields 92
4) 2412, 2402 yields 146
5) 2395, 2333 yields 127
